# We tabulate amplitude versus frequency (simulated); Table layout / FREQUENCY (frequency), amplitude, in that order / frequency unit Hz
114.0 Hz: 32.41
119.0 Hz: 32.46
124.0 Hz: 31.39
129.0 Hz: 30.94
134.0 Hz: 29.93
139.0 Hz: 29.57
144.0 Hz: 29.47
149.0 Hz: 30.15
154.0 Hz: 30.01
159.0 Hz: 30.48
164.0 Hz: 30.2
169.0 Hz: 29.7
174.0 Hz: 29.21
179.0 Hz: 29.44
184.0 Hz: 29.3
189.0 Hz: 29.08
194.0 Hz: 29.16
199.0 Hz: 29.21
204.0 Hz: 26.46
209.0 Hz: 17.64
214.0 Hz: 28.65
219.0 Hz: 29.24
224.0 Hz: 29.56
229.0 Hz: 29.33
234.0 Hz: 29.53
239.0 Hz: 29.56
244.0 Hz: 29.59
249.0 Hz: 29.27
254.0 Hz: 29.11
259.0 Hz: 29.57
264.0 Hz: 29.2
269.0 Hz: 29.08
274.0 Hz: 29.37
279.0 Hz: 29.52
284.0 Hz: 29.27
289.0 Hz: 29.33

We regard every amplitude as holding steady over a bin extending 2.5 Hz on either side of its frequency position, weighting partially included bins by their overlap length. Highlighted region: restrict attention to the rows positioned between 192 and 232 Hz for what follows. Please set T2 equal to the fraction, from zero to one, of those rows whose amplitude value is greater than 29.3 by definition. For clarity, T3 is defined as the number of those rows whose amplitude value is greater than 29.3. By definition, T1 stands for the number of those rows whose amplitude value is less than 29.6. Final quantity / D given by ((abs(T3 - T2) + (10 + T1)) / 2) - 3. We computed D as 6.9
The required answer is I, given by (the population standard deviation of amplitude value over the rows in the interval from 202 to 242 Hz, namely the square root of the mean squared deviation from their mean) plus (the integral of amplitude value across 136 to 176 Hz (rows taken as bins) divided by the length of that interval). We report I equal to 33.7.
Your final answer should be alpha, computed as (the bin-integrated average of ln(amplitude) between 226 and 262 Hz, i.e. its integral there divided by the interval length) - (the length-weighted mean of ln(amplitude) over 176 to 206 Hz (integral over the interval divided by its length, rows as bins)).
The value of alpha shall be 0.02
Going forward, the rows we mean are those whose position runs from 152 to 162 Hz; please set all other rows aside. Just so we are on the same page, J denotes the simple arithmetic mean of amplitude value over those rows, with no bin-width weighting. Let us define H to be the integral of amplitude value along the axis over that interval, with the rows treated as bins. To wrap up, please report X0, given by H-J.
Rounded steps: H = 303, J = 30.2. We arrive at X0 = 272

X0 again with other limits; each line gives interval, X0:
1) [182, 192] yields 263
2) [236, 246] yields 266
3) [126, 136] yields 275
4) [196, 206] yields 252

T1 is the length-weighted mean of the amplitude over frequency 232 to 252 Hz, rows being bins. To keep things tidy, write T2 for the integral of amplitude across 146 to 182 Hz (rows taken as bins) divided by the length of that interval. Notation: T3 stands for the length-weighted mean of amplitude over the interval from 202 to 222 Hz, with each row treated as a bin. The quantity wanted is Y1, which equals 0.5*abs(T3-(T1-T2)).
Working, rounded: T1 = 29.5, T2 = 29.9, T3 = 25.6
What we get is 13.0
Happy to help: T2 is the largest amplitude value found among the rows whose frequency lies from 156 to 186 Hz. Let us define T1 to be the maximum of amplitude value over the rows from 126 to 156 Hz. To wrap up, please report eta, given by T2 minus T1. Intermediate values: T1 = 30.94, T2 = 30.48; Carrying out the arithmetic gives -0.5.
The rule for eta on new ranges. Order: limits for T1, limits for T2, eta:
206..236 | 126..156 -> 1.4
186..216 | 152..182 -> 1.3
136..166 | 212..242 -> -0.9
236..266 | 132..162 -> 0.9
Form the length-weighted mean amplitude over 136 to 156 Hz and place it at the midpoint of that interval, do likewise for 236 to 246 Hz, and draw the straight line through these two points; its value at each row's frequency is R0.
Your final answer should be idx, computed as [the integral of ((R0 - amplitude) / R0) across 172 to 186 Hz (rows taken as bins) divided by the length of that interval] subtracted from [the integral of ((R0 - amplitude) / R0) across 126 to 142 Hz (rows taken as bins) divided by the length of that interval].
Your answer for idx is -0.025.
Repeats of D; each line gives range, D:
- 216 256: 8.2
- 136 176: 6.6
